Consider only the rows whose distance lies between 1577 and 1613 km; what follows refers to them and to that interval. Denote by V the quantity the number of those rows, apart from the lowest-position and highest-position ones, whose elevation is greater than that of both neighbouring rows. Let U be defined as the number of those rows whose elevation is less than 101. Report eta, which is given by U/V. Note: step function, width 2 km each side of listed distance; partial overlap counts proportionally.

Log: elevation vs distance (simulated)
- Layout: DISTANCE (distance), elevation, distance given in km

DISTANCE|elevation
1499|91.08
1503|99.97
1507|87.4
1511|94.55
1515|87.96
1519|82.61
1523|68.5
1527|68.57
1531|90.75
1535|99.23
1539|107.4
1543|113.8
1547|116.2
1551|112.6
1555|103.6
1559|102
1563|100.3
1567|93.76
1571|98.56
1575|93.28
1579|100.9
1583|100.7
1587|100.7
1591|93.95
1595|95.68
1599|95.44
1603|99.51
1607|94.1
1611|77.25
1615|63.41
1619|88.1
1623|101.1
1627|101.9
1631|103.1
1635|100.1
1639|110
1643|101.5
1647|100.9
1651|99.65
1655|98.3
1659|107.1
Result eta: 4.50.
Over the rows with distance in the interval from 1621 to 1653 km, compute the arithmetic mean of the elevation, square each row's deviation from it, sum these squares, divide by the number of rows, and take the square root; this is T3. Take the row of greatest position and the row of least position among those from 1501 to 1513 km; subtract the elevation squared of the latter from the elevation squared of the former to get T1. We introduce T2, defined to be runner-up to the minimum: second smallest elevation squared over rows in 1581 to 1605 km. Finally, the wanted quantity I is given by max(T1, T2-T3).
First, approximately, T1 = -1054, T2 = 9109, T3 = 3.1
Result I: 9106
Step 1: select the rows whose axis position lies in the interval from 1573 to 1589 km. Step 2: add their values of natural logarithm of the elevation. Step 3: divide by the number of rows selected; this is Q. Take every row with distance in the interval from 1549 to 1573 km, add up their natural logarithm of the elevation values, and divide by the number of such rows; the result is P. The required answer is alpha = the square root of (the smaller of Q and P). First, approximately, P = 4.62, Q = 4.59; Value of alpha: 2.14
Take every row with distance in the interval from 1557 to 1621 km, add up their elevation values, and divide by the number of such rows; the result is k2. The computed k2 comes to 93.6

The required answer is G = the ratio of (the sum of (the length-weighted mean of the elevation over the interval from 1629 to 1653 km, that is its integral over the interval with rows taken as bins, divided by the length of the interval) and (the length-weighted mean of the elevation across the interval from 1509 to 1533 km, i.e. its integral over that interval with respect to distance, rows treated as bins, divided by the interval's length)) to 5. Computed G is 36.9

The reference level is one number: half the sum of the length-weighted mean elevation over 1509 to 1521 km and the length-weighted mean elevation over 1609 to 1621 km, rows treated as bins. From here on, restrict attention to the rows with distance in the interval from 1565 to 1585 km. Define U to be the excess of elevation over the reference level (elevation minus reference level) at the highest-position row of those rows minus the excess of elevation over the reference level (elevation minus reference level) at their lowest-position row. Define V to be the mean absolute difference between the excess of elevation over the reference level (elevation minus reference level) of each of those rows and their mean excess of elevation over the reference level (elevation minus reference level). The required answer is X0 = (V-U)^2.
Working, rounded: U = 7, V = 3.1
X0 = 14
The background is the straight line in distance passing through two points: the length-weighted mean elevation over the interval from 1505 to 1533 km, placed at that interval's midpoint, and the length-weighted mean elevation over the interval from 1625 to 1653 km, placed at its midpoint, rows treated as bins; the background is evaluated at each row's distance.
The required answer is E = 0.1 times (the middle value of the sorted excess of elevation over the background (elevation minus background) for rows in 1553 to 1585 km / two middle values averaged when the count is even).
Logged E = 0.8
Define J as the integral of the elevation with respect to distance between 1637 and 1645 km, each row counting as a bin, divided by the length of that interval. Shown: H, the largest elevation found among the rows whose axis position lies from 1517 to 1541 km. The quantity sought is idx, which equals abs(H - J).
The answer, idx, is 2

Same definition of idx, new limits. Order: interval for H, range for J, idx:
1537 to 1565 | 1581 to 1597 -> 18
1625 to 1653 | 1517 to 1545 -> 20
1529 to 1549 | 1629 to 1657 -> 14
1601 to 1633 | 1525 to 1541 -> 12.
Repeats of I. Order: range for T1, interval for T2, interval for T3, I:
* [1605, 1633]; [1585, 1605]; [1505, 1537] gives 9098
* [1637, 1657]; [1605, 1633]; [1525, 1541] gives 5953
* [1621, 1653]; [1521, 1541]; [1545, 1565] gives 4696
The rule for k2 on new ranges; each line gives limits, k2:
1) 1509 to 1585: 96.6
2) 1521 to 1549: 94.9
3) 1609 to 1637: 90.7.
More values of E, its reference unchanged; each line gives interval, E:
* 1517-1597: 0.7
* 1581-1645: 0.0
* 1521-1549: 1.4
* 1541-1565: 2.0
